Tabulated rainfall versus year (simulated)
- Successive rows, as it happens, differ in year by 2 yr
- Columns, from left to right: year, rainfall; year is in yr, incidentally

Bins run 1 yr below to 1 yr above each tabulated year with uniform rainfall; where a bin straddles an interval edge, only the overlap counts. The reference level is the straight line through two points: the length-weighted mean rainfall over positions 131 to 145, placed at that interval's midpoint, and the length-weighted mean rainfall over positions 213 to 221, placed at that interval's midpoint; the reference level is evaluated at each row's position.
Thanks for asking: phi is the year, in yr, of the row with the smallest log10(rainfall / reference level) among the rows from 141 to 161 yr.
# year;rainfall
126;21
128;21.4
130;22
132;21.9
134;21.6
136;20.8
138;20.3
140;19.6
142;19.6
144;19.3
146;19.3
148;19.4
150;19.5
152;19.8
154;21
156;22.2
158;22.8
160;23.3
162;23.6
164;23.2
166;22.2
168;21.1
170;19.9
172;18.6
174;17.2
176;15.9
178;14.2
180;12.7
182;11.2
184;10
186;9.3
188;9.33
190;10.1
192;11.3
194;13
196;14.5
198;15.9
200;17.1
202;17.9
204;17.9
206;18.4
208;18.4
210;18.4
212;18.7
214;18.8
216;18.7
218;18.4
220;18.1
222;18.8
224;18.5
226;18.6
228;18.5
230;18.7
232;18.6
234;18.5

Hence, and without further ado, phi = 144 yr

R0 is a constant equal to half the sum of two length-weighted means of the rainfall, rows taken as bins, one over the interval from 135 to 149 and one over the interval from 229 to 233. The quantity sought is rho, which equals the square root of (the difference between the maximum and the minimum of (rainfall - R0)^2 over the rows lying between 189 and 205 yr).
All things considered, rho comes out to 9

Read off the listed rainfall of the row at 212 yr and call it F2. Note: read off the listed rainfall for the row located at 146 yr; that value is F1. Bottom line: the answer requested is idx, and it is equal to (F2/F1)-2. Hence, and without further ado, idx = -1.03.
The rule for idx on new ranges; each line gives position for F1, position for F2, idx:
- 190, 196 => -0.56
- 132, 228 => -1.16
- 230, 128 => -0.86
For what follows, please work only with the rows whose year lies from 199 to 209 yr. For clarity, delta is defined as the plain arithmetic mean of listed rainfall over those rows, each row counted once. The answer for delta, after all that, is 18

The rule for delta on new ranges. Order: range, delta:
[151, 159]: 21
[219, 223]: 18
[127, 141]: 21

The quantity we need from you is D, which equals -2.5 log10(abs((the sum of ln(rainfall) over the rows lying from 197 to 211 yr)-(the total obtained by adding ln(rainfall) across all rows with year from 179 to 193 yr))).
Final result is -1.4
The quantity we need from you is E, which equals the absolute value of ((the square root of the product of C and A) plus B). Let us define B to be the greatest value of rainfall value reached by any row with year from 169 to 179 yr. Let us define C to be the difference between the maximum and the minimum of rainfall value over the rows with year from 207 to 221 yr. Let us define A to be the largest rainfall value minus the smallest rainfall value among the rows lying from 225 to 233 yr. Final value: 20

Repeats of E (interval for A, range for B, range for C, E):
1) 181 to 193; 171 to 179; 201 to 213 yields 20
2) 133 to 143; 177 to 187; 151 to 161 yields 17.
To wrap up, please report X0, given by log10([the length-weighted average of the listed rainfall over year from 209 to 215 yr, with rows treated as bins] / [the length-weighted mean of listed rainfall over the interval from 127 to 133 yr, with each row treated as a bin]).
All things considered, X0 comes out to -0.07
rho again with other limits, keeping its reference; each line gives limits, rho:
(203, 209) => 1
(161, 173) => 4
